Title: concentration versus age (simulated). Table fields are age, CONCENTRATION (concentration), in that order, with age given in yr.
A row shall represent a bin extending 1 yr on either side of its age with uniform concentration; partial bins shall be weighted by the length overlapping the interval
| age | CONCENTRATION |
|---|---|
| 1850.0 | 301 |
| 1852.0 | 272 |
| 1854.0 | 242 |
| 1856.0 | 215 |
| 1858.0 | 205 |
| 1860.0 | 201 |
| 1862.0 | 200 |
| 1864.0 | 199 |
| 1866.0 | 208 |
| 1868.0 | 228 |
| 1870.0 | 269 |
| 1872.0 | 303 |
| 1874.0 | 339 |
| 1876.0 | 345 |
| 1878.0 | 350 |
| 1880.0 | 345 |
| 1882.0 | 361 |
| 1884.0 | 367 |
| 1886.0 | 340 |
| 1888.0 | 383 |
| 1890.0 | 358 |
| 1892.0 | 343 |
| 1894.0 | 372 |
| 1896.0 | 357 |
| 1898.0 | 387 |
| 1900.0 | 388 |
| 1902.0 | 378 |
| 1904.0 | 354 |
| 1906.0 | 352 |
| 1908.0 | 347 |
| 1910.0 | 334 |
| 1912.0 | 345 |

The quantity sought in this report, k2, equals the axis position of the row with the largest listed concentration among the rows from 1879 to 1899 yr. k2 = 1898.0 yr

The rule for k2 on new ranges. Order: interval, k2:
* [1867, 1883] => 1882.0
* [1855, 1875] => 1874.0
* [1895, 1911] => 1900.0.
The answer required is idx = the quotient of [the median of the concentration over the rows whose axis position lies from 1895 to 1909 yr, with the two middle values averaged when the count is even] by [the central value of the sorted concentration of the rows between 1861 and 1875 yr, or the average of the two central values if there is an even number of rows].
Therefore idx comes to 1.57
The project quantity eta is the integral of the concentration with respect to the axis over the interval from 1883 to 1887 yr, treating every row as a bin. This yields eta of 1414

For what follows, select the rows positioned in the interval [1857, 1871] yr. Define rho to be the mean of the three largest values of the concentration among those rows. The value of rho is 235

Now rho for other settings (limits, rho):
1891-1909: 384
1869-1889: 370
